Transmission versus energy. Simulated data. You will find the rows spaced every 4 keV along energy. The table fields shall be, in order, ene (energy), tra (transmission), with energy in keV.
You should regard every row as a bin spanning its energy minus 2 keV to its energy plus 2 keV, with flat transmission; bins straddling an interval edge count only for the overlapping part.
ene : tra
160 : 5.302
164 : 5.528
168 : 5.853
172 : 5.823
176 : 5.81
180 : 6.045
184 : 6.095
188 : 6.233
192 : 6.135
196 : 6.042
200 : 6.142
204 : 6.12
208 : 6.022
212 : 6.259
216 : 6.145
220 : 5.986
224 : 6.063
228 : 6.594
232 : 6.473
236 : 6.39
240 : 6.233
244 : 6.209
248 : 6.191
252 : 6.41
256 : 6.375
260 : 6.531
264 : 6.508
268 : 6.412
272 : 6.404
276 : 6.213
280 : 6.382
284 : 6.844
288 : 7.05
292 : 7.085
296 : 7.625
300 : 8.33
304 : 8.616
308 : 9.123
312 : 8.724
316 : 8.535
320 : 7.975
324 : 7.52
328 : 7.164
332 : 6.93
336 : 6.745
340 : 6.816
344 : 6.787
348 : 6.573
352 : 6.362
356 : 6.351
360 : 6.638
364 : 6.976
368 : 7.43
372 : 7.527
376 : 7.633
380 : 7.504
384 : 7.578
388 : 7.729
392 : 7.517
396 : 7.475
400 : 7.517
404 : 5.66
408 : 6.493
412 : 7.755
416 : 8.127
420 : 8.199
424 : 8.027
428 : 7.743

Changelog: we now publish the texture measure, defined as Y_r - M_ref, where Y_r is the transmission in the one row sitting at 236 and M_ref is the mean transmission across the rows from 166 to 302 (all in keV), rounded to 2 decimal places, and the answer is 0.01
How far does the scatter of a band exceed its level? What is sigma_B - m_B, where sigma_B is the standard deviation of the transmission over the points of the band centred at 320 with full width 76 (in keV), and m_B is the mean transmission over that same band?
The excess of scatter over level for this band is -6.6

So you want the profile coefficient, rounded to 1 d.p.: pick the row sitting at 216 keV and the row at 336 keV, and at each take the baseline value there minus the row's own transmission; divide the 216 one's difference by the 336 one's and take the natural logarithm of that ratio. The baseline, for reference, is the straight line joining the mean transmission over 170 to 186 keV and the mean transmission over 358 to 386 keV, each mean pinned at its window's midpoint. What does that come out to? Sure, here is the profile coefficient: -1.5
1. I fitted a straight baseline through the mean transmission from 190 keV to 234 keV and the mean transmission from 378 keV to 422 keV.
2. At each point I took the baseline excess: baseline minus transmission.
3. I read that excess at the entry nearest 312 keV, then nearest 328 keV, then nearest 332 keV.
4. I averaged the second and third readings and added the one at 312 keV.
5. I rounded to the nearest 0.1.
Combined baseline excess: -2.0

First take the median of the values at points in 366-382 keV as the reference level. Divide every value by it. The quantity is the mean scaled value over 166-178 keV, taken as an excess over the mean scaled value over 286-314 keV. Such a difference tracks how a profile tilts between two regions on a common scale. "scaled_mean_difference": -0.30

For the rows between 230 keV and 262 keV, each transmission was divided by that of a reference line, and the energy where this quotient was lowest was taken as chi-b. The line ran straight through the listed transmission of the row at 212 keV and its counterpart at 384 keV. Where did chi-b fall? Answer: 248 keV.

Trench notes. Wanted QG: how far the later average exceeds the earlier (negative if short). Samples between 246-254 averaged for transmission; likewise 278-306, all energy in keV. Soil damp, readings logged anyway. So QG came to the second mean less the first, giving 1.12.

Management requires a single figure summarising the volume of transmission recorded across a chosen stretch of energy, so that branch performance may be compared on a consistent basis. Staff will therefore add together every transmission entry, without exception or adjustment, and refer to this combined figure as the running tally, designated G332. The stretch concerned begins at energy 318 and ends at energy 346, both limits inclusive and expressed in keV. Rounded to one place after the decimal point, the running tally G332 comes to 49.9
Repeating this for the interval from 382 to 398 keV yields 30.3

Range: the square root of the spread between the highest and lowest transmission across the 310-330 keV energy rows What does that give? 1.2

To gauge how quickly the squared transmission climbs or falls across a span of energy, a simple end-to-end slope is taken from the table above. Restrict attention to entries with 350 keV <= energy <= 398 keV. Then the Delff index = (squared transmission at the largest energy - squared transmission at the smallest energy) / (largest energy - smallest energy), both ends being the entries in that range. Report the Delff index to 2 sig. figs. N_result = 0.35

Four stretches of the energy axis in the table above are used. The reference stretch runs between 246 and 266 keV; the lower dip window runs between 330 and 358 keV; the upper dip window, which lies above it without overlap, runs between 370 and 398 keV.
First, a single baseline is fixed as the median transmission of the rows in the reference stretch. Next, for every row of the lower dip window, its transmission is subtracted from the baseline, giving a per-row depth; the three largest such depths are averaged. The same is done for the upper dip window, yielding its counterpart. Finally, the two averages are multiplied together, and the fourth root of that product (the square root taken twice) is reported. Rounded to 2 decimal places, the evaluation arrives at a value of 0.38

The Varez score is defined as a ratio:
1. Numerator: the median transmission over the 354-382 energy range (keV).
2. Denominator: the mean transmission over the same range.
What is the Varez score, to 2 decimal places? 1.04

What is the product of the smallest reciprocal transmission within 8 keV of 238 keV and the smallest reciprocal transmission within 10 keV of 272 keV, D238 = 0.0237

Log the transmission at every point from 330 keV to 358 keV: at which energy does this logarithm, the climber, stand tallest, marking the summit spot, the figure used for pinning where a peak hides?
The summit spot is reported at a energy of 332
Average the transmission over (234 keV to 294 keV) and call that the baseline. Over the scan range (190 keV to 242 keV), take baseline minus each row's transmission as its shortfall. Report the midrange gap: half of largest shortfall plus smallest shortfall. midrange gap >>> 0.19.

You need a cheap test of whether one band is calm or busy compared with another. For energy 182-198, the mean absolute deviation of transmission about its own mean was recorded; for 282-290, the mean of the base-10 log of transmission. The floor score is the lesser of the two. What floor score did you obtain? 0.058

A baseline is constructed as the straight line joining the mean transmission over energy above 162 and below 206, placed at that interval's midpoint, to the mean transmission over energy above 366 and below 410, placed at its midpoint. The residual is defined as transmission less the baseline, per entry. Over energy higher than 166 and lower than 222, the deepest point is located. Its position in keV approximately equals 220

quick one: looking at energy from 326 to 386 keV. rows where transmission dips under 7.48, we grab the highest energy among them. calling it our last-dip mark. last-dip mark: 368 keV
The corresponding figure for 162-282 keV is 280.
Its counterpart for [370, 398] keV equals 396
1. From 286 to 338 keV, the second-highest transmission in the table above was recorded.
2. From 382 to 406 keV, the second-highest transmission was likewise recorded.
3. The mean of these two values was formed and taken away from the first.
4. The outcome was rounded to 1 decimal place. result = 0.6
